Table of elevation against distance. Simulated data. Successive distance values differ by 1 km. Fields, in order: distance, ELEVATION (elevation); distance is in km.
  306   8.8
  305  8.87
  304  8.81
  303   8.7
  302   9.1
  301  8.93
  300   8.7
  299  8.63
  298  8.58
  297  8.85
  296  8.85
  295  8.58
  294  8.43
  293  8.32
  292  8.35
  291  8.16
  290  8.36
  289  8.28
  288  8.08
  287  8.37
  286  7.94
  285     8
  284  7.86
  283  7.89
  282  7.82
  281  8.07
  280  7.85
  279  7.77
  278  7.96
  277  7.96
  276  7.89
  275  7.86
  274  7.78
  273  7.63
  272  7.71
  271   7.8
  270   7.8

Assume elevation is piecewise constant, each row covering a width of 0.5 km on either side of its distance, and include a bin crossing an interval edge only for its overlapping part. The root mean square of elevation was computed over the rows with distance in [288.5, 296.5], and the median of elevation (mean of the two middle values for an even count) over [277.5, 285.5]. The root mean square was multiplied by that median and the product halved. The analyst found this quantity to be 33.1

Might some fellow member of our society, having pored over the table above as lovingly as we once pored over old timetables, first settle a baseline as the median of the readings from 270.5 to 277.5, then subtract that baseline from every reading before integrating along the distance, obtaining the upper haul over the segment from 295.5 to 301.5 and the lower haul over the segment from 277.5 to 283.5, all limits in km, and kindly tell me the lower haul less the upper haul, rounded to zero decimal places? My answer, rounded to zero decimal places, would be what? -5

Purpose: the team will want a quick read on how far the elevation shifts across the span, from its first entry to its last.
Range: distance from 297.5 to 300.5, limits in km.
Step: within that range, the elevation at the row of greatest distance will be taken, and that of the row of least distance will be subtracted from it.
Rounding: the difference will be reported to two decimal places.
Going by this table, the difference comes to 0.12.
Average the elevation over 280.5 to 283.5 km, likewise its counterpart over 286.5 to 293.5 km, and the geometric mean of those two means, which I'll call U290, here 8.10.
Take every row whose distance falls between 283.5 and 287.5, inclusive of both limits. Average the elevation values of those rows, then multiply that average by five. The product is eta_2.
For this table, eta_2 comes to 40.2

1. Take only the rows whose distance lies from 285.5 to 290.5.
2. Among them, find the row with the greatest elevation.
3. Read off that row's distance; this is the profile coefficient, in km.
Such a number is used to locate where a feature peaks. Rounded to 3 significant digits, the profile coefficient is 287 km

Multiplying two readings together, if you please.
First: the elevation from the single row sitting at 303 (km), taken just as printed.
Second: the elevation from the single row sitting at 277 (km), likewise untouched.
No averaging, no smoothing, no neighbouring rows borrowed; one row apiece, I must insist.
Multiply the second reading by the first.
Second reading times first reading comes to 69.3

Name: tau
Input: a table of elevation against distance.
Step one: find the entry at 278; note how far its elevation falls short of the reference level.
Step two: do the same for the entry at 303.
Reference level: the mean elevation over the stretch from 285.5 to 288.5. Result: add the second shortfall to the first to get -0.40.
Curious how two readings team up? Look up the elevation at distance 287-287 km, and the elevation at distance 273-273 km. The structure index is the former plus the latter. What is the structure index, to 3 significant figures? 16.0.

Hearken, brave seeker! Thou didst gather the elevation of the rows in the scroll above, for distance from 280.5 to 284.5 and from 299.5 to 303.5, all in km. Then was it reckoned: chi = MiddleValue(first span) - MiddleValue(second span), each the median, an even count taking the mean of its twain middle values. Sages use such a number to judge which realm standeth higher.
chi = -0.9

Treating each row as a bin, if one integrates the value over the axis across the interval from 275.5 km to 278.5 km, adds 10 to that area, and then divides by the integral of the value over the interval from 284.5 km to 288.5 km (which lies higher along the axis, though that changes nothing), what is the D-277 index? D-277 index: 1.0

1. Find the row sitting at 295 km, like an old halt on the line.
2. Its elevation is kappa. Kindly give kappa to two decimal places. 8.58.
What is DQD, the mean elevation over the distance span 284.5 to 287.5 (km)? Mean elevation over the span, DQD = 8.10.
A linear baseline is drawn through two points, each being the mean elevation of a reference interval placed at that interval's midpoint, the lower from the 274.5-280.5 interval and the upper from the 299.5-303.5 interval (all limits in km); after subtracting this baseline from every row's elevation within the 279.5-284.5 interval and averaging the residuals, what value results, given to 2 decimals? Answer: -0.17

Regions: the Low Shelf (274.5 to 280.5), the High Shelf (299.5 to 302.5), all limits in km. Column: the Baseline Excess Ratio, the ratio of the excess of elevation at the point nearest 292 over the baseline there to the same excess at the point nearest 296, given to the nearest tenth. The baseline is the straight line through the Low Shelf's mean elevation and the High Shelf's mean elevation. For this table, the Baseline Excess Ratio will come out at -1.0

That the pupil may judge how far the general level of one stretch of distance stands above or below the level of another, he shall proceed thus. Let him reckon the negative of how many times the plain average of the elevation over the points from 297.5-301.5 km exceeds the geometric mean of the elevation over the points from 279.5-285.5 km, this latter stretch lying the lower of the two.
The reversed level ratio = -1.10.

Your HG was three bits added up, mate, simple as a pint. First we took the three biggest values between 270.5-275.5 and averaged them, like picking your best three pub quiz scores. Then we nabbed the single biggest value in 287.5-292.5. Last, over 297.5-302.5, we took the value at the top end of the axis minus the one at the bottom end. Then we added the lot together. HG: 16.7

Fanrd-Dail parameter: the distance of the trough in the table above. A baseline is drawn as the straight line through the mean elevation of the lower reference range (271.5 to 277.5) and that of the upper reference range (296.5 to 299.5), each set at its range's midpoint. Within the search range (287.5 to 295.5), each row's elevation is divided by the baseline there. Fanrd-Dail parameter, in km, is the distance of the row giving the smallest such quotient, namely 291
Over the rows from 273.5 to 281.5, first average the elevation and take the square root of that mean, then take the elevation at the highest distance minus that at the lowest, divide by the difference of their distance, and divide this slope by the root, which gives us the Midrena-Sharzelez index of 0.015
